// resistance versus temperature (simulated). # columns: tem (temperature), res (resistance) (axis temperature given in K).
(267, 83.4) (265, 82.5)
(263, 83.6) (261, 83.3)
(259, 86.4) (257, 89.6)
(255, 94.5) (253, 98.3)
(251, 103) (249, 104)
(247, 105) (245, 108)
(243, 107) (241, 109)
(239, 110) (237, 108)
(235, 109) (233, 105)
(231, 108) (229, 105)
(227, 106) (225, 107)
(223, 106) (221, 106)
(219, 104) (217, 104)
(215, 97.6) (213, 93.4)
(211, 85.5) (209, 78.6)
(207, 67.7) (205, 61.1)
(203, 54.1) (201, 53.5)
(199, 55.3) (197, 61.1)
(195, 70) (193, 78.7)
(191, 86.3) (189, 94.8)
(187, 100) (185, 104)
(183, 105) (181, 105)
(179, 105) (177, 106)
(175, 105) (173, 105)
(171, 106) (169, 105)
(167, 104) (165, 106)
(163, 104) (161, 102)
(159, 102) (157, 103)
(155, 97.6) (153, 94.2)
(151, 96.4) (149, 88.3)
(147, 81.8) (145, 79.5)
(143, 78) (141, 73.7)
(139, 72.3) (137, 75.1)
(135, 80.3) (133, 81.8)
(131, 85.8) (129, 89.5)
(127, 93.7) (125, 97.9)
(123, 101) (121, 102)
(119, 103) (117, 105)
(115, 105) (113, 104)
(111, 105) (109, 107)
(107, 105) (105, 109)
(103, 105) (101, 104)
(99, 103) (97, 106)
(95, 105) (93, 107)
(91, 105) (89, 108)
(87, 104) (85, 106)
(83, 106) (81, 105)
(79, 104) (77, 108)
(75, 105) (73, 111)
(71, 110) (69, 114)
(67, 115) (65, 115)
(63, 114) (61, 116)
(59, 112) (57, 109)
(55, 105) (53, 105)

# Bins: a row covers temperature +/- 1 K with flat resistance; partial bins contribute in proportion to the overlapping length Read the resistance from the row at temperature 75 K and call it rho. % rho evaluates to 105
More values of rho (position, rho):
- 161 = 102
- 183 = 105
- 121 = 102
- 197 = 61.1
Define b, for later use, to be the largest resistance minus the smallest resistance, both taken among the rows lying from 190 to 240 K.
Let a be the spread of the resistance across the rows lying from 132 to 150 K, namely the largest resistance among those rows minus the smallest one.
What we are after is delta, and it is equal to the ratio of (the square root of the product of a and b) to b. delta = 0.5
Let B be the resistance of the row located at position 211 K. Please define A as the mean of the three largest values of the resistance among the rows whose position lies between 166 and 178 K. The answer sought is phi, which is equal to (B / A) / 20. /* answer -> 0.040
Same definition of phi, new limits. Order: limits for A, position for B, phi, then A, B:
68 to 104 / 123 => 0.045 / 112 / 101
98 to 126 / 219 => 0.049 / 107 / 104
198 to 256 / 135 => 0.037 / 109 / 80.3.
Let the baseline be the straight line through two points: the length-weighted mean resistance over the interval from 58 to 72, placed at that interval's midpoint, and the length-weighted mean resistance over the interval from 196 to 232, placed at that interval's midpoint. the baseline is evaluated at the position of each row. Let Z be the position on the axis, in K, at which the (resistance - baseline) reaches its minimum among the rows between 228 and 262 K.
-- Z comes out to 261 K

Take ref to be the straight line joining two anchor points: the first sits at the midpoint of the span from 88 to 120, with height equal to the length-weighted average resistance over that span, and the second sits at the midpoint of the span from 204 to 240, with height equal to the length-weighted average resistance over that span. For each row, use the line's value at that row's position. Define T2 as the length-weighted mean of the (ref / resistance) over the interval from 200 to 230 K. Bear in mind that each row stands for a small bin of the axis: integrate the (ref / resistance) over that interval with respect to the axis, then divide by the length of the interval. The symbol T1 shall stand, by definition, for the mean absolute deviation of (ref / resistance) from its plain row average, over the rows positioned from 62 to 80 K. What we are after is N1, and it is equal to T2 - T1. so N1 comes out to 1.15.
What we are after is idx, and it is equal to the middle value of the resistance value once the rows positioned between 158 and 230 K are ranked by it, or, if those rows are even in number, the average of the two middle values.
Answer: 104.0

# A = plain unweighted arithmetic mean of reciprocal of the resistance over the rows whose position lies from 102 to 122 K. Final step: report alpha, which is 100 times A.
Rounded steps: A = 0.0095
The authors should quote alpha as 0.95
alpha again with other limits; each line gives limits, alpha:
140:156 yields 1.17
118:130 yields 1.02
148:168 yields 1.01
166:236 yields 1.13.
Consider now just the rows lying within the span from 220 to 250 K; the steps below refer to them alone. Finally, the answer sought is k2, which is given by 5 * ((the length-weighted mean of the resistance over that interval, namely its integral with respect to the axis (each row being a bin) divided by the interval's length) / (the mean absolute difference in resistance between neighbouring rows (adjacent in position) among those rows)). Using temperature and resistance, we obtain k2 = 312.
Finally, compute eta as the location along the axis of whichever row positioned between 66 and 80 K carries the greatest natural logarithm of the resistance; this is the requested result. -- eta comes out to 67 K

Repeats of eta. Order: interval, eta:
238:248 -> 239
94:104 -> 97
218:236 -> 235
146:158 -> 157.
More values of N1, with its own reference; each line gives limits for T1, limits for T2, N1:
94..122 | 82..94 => 0.99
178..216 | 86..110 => 0.72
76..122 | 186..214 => 1.39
